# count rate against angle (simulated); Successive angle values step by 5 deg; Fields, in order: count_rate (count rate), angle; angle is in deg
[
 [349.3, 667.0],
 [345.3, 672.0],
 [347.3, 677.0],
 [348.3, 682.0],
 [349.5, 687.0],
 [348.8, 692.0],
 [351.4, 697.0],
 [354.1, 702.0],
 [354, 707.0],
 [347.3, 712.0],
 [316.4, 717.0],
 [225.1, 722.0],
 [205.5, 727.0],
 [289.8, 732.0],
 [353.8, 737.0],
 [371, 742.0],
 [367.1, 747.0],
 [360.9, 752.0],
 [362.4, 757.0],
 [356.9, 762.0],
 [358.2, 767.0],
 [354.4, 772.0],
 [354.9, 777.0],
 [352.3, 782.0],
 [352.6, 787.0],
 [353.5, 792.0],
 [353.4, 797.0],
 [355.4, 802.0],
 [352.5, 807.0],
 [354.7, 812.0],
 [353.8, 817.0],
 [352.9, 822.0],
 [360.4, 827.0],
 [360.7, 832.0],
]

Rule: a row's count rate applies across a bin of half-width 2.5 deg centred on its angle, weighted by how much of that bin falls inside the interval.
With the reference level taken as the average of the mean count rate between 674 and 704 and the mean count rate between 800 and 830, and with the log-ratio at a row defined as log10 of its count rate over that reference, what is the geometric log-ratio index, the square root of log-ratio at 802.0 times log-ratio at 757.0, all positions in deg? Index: 0.0067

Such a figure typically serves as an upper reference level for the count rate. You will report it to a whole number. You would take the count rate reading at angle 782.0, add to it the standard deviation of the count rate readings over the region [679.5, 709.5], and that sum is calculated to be 355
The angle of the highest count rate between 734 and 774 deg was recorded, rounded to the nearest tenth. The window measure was 742.0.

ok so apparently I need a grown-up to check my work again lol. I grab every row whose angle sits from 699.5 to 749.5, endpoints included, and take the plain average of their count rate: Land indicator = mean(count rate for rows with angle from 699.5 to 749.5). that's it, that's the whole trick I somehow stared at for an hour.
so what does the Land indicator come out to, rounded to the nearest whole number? 318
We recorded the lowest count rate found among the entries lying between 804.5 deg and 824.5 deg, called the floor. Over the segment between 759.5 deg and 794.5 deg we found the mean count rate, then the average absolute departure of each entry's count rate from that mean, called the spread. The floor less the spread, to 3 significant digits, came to 351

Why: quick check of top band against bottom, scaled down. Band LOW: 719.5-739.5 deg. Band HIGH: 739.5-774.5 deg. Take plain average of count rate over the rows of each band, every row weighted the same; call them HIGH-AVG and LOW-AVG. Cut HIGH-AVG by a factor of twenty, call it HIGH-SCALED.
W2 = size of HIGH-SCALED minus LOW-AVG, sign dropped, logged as 250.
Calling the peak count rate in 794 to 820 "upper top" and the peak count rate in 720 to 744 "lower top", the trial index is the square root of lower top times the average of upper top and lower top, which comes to 367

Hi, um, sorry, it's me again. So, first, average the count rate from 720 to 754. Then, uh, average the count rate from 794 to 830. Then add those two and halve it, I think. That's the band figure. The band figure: 333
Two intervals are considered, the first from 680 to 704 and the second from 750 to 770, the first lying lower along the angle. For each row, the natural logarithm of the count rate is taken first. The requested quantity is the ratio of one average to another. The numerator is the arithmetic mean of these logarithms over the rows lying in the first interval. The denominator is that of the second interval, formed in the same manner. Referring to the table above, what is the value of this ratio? 1.00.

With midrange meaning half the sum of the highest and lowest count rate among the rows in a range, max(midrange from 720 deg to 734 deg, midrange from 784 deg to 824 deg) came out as 354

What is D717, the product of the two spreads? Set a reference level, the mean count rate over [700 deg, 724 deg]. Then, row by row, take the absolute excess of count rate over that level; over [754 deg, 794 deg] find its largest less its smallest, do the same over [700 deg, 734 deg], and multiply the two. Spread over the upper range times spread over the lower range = 1120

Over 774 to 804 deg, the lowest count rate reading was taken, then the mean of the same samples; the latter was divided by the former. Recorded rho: 1.00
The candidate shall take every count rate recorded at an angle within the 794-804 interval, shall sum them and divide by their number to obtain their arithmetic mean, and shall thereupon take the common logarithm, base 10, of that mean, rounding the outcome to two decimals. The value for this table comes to 2.55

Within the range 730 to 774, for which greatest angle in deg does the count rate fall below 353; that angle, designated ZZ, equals 732.0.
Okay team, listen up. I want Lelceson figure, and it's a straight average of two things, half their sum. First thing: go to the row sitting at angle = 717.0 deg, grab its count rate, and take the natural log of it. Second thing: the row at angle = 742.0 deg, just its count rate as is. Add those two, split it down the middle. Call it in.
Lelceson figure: 188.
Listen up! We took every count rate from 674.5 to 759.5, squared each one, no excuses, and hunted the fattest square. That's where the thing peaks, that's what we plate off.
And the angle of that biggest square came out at 742.0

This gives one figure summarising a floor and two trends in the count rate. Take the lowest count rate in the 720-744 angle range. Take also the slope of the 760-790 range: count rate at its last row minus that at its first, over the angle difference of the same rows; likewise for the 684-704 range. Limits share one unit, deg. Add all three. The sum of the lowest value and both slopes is 206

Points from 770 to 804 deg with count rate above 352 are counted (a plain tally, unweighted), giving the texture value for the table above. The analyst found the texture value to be 7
